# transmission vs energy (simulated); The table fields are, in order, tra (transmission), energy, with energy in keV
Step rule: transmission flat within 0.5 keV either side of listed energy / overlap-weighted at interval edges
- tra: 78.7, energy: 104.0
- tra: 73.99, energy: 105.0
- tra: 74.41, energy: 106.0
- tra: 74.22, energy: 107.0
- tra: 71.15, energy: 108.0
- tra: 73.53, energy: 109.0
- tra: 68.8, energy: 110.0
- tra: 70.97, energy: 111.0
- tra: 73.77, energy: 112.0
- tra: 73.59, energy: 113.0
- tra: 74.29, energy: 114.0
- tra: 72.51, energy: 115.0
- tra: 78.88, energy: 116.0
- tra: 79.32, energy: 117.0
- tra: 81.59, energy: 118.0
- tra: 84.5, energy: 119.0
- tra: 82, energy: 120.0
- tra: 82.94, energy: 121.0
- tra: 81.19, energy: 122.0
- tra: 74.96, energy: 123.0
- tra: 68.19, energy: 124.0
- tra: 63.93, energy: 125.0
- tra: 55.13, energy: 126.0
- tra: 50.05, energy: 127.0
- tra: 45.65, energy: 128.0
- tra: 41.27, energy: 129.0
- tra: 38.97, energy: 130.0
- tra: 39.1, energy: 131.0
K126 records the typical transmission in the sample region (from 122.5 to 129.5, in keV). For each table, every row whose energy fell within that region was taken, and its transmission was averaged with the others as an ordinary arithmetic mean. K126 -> 57.0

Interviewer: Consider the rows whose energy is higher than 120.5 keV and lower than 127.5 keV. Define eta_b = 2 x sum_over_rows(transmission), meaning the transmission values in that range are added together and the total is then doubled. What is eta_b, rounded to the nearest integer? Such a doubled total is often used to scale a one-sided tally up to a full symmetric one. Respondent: 953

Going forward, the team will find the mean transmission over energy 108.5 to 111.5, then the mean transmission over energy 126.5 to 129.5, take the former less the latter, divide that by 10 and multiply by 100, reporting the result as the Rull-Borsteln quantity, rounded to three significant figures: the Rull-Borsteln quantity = 254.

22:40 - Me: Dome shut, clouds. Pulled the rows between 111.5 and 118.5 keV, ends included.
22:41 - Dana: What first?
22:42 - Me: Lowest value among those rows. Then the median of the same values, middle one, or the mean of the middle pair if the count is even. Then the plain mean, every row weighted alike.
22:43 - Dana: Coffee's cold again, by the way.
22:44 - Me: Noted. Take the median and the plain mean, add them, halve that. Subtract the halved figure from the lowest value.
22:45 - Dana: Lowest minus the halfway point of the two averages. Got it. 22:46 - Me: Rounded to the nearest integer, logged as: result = -3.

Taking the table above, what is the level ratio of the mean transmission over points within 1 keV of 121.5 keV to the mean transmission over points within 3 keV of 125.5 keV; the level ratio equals 1.38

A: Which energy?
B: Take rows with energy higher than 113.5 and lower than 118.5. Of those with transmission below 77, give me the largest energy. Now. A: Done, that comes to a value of 115.0 keV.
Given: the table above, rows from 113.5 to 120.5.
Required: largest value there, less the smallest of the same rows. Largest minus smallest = 12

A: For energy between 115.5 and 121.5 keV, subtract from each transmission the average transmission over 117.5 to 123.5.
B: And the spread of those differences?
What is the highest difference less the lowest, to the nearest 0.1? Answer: 5.6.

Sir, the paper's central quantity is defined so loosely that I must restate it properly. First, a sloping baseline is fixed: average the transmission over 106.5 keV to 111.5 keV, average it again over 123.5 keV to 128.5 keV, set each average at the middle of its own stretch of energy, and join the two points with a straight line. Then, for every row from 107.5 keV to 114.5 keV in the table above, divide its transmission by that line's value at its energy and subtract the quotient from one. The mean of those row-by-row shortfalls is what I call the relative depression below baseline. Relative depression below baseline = -0.03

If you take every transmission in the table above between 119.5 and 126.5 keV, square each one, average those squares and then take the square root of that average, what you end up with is 73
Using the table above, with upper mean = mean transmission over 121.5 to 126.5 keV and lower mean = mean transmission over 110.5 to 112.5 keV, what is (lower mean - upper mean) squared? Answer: 14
